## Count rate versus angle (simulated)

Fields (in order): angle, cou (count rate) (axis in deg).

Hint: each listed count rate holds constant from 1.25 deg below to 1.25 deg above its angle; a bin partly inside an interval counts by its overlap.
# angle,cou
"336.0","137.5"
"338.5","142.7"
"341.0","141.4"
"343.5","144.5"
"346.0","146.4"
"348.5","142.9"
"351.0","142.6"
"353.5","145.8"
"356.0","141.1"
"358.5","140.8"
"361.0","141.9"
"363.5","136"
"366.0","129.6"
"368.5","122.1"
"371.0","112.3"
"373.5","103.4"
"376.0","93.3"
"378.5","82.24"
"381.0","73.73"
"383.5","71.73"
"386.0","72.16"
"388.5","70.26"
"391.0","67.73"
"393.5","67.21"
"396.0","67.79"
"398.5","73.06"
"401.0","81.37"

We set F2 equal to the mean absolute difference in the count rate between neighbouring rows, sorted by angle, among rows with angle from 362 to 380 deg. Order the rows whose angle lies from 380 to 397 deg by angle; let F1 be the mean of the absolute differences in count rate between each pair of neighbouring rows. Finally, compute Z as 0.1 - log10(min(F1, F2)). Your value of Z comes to -0.02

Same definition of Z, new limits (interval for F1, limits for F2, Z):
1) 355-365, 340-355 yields -0.28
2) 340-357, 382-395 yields -0.03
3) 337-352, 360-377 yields -0.21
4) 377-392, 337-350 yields -0.29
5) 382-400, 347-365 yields -0.17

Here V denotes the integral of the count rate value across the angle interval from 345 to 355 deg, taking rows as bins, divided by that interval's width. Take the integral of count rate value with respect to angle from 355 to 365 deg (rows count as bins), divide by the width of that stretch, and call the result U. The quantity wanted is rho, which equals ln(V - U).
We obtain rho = 1.53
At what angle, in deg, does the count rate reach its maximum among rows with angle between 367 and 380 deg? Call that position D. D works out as 368.5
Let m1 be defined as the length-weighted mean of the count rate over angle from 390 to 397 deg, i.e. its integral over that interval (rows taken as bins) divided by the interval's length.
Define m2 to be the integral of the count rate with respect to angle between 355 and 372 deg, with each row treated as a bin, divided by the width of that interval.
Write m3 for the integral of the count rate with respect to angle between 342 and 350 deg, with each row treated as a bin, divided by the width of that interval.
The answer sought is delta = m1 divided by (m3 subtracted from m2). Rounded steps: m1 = 68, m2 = 132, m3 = 144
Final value -5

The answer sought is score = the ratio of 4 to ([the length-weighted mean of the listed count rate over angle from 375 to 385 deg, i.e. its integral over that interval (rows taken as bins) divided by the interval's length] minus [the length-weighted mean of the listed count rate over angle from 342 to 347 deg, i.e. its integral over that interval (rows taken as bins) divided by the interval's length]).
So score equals -0.06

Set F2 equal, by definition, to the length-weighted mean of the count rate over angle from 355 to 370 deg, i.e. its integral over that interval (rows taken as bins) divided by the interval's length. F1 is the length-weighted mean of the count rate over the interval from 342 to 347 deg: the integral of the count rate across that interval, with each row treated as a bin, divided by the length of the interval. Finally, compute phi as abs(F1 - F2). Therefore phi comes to 10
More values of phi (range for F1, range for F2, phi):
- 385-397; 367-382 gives 30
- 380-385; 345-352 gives 71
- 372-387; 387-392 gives 14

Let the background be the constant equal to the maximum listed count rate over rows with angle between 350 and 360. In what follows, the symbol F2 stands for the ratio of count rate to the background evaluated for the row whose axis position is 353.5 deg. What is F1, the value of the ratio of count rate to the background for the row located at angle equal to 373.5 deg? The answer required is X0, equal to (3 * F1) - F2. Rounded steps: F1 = 0.71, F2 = 1.00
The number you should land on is 1.1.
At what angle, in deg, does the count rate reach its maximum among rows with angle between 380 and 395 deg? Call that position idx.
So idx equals 381.0 deg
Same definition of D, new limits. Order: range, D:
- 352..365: 353.5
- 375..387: 376.0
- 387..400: 398.5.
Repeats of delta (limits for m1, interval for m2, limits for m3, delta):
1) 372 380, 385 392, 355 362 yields -1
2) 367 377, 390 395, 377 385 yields -12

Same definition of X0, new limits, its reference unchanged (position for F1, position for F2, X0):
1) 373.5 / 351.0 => 1.1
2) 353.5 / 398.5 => 2.5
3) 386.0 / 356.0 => 0.5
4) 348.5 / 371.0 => 2.2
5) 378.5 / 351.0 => 0.7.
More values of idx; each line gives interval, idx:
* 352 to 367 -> 353.5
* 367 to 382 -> 368.5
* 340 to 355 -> 346.0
